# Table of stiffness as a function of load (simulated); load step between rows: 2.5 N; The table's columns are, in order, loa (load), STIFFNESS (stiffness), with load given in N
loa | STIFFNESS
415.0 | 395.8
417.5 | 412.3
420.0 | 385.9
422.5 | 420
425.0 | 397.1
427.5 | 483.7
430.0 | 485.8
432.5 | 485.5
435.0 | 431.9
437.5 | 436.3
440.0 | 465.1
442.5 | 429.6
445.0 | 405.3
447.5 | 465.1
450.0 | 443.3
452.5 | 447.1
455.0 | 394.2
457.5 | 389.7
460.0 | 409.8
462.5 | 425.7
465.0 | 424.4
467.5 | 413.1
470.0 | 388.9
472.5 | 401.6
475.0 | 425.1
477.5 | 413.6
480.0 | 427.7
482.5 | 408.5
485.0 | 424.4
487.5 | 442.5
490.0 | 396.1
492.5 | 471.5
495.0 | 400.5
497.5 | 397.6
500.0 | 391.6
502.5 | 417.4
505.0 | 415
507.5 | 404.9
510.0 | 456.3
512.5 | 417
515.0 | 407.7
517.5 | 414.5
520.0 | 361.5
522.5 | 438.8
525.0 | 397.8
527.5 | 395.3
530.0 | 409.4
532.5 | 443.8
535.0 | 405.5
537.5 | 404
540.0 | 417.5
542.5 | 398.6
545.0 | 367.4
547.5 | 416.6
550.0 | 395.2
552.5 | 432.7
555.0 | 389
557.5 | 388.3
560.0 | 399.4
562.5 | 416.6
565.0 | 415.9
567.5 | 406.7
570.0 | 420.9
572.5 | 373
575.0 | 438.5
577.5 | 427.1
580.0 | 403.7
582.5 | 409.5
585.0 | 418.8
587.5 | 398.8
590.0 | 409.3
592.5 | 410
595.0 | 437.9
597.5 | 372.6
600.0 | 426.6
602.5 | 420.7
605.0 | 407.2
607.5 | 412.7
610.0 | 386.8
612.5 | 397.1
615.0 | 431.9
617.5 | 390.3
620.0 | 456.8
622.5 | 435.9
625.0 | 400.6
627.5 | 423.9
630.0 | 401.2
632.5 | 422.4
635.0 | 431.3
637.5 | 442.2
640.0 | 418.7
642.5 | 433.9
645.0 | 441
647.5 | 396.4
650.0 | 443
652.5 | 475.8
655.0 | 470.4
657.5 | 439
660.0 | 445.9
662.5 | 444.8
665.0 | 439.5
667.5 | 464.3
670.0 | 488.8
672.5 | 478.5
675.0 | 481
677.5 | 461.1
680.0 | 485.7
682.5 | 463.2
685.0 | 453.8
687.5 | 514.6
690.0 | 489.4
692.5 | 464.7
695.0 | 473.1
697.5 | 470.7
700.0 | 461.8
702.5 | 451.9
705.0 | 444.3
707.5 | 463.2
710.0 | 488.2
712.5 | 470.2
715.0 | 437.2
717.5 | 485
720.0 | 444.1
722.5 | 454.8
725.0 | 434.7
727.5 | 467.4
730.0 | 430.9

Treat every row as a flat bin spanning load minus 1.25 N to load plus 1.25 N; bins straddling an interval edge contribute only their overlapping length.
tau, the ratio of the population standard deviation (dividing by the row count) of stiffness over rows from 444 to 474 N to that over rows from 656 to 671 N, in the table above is 1.31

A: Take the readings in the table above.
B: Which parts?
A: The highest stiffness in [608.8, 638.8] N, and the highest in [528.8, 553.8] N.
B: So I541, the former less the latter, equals 13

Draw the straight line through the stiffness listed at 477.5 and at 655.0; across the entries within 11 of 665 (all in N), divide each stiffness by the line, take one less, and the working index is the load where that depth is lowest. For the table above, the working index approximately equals 665.0 N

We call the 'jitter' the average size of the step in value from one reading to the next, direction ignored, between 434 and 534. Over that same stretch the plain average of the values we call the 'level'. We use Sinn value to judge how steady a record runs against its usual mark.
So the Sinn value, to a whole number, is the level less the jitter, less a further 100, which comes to 293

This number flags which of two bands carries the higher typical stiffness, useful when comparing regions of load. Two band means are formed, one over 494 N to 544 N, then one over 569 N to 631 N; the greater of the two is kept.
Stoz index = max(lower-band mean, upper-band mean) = 412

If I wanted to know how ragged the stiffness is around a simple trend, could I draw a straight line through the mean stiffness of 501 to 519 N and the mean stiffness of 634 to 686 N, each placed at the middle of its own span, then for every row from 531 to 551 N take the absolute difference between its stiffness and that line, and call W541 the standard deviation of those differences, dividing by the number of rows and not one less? 15.0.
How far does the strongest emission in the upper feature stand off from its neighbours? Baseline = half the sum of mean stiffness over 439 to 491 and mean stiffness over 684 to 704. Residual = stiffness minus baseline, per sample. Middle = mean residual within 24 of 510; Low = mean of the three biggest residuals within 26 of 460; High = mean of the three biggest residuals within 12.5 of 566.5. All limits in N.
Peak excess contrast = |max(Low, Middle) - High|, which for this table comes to 30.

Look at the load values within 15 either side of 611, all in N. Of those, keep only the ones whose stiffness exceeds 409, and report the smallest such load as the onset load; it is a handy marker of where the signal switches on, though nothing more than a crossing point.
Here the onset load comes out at 600.0 N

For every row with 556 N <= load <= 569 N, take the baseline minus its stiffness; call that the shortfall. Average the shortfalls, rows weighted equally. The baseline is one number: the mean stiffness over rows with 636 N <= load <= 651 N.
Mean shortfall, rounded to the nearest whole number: 24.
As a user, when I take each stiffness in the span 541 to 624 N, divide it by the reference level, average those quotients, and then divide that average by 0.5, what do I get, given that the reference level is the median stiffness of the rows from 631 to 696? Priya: 1.79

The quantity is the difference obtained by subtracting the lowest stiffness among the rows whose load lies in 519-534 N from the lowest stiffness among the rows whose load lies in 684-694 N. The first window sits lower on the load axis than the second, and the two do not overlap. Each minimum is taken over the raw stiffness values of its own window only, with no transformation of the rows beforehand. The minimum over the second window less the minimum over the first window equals 92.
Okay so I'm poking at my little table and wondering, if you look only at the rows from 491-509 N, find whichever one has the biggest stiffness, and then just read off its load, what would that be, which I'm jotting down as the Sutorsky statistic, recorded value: 492.5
